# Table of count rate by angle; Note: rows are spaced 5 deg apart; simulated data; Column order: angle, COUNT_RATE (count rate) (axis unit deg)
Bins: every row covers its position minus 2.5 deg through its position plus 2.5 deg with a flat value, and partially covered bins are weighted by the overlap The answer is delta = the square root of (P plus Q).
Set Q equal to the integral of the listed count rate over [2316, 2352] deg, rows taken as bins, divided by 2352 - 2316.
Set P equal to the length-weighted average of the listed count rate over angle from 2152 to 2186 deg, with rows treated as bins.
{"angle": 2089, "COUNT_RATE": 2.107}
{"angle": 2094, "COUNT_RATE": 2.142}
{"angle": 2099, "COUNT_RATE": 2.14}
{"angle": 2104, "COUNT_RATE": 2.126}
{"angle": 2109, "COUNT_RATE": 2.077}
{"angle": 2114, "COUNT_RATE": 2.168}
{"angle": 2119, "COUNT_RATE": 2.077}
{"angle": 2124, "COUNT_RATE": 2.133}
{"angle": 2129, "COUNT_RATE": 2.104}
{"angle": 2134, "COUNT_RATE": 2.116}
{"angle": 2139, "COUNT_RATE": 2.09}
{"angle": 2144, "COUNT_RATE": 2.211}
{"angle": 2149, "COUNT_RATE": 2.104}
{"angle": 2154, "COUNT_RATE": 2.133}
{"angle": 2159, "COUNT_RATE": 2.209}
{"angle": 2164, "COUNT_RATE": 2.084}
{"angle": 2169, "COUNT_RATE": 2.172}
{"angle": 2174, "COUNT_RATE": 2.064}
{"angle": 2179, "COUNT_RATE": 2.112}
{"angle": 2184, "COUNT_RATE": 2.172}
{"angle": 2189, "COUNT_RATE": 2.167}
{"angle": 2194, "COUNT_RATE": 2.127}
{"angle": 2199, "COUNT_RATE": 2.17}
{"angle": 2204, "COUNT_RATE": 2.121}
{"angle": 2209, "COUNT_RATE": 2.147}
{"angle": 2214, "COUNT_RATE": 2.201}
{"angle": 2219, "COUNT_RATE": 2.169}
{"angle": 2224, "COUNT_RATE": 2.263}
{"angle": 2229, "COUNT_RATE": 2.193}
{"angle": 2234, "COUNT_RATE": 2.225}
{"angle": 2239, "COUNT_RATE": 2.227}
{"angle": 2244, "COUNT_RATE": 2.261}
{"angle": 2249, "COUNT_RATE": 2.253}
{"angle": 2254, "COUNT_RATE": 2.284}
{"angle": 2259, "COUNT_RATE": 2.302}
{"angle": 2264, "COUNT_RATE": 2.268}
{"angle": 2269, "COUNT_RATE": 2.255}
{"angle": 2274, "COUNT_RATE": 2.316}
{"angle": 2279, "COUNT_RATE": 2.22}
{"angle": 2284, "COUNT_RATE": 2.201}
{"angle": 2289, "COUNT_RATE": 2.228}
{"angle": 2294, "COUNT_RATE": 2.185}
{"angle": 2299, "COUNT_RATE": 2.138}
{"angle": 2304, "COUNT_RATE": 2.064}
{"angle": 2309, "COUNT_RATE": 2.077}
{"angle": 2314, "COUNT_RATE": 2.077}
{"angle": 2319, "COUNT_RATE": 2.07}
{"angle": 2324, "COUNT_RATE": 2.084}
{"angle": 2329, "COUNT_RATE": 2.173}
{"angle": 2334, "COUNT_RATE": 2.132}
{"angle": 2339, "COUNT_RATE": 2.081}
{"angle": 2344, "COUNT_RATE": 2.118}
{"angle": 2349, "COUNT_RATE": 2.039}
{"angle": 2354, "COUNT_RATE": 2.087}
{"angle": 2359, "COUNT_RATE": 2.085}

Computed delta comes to 2.06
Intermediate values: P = 2.13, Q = 2.10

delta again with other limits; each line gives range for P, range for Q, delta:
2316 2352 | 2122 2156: 2.06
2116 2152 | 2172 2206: 2.06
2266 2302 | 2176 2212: 2.09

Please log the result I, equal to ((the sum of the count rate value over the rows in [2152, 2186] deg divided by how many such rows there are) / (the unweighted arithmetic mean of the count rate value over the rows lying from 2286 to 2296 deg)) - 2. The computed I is -1.03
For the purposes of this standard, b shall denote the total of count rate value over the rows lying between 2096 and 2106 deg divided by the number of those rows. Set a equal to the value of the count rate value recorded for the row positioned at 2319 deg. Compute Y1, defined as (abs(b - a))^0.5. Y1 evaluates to 0.25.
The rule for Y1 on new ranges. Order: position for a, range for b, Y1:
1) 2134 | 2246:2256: 0.39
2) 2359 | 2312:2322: 0.11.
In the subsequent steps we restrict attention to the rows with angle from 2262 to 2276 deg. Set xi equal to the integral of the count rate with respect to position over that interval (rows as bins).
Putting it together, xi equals 32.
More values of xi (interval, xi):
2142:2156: 30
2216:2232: 35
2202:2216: 30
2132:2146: 30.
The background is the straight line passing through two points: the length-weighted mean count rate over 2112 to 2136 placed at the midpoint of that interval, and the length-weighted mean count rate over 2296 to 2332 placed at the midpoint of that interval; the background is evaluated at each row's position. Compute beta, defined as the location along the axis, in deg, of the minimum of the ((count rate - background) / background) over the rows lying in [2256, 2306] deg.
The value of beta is 2304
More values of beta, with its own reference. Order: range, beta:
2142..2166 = 2164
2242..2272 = 2249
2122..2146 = 2139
